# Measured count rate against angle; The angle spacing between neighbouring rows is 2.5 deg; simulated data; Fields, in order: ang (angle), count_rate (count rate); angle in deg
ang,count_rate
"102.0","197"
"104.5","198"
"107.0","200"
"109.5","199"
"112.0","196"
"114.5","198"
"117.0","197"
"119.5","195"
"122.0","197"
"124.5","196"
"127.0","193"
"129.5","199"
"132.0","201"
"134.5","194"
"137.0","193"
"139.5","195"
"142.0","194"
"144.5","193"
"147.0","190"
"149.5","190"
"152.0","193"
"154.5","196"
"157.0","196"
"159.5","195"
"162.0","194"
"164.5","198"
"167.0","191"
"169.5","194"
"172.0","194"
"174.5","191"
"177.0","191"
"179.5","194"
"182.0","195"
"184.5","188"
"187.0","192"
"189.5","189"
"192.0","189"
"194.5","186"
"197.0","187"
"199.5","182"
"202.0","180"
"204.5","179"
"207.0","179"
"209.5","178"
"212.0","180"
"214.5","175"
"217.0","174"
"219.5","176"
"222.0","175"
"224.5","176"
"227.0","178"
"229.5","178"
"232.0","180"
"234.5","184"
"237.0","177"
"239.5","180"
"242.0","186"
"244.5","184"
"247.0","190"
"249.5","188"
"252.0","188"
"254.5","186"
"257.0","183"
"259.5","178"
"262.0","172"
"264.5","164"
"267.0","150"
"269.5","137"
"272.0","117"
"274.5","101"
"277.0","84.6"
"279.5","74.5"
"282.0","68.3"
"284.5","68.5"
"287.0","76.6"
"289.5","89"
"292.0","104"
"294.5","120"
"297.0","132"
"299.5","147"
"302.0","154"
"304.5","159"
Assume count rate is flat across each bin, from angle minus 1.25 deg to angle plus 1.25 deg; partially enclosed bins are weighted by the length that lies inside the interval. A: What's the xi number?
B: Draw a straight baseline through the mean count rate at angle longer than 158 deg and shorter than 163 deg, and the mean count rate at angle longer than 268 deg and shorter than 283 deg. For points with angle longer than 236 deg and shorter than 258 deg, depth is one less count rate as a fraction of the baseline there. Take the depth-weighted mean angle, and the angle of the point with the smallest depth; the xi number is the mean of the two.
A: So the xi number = 252.5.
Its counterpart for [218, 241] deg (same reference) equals 235.2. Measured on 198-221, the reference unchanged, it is 215.0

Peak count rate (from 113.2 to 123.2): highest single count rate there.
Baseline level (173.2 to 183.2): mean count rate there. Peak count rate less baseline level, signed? 5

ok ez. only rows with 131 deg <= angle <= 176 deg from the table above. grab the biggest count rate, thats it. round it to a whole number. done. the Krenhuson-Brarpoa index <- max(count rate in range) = 201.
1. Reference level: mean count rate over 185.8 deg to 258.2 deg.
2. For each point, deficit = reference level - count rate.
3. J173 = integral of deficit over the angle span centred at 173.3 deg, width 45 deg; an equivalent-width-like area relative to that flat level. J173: -473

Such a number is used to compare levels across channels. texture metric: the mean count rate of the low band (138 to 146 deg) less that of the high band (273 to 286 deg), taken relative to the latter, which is 1.4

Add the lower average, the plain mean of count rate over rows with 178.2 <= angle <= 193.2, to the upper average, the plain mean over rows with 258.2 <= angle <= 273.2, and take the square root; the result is 18.6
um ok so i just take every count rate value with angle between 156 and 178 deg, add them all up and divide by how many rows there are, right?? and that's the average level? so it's 194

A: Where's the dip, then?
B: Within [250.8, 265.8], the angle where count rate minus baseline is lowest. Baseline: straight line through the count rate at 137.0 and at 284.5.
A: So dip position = 264.5 deg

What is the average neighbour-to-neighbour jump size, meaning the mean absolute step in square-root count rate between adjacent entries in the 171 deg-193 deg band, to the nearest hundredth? 0.09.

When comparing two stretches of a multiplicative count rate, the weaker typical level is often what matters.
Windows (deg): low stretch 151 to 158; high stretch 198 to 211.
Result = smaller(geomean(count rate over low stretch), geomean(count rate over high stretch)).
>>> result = 180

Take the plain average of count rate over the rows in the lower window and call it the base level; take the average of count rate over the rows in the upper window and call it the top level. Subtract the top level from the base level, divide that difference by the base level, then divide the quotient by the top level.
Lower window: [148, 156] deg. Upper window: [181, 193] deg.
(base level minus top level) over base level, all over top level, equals 0.0001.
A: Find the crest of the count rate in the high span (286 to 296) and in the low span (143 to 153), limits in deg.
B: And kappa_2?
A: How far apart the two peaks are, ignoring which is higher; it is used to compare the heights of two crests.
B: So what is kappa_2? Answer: 73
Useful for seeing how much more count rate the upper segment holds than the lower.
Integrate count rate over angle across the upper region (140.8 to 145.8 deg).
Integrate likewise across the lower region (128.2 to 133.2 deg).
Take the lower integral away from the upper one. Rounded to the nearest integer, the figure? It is -32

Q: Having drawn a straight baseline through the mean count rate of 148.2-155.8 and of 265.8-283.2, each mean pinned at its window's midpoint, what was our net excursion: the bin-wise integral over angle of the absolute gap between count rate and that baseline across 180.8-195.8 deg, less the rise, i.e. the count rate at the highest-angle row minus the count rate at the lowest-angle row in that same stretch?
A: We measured 354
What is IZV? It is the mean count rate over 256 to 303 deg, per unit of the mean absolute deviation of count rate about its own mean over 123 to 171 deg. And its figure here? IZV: 57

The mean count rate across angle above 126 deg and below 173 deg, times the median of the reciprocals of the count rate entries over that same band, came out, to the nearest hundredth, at 1.00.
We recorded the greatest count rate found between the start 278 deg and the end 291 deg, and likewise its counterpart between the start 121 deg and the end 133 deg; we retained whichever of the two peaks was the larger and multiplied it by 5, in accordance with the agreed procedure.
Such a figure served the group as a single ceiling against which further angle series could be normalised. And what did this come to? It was 1005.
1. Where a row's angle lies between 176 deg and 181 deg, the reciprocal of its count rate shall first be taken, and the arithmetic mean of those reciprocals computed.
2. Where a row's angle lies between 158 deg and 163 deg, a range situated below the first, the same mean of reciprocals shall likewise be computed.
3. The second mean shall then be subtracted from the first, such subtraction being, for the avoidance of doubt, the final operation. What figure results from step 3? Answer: 0.0001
